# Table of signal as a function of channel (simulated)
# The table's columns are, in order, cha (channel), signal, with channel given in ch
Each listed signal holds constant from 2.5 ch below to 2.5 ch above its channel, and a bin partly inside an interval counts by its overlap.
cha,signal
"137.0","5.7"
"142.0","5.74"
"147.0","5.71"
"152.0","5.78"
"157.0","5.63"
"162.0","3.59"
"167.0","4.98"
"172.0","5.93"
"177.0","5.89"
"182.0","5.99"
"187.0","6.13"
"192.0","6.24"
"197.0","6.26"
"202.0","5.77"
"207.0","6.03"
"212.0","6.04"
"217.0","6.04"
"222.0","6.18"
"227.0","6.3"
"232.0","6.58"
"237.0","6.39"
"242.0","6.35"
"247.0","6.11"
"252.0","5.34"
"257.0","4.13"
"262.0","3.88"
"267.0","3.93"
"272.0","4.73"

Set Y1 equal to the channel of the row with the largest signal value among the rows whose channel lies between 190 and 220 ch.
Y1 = 197.0 ch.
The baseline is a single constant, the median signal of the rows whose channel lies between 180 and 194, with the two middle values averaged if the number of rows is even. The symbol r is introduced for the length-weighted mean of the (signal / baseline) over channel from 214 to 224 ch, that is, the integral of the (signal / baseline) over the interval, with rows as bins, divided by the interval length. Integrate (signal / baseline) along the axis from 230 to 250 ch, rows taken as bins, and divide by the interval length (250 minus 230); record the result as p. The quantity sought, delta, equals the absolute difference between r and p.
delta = 0.04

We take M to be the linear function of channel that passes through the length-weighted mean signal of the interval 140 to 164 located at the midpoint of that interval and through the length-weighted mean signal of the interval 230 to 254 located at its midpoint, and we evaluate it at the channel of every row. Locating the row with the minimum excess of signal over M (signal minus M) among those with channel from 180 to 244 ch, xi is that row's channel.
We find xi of 202.0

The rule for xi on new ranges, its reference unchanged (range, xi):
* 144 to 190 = 162.0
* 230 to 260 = 257.0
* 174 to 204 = 202.0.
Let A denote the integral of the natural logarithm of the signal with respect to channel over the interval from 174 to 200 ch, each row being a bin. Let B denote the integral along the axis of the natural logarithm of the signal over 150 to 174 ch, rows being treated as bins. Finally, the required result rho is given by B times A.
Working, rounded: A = 47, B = 39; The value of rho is 1830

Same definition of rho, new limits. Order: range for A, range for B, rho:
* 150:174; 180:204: 1688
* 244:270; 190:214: 1723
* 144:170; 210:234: 1856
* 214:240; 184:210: 2244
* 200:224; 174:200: 2022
